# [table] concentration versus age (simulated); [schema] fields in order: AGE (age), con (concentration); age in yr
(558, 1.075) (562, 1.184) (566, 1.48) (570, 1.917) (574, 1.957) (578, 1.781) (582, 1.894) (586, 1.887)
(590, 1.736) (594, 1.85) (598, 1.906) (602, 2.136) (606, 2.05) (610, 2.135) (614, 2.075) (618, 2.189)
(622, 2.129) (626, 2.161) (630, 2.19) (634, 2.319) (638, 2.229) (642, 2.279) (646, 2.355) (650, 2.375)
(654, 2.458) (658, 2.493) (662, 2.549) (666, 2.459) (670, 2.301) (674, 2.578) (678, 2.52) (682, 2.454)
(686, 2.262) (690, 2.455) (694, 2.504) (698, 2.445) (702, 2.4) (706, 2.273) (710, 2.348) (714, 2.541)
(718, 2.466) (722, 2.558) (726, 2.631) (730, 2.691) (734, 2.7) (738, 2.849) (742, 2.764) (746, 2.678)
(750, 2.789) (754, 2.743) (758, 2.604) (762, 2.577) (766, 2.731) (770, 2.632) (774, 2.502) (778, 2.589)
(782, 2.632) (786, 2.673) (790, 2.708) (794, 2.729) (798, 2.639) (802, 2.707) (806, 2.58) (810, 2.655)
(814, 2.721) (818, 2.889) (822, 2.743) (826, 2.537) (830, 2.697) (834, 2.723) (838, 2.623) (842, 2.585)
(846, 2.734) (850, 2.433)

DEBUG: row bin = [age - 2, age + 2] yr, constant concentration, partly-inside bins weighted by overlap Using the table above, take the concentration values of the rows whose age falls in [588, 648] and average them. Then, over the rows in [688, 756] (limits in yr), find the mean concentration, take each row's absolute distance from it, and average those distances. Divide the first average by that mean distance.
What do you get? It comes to 15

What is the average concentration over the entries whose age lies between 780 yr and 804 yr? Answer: 2.7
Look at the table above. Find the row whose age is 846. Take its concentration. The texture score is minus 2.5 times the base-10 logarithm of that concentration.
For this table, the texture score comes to -1.1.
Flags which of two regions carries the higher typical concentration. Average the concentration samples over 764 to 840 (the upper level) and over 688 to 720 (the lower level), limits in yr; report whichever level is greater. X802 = 2.67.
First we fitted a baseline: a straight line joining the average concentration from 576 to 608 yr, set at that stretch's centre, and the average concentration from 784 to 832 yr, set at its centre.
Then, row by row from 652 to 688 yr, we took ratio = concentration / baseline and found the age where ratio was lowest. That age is 686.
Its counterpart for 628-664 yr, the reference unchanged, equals 630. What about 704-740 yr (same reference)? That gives 706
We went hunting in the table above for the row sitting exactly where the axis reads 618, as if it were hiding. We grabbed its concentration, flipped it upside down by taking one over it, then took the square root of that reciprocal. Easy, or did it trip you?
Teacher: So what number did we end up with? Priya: 0.676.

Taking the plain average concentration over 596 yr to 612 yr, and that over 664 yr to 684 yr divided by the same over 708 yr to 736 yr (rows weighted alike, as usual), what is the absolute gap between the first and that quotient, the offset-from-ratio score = 1.1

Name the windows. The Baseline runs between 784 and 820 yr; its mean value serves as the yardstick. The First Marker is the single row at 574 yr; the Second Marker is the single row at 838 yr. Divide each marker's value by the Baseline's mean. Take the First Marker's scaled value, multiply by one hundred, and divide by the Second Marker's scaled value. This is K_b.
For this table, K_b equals 75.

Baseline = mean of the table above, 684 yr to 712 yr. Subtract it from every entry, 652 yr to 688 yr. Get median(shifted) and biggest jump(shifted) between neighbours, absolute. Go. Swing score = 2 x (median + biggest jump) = 0.70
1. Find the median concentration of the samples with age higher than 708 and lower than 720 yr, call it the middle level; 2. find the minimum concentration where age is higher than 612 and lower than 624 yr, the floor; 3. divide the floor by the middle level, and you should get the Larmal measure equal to 0.841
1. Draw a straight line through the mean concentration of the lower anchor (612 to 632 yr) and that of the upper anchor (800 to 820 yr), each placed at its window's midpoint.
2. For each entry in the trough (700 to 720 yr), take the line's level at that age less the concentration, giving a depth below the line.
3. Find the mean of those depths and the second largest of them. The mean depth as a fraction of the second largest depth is 0.1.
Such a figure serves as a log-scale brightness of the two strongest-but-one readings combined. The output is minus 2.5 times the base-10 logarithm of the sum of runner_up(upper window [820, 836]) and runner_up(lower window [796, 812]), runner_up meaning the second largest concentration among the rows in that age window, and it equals -1.83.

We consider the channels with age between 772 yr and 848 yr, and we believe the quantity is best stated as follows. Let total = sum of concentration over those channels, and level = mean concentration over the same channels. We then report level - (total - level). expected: -45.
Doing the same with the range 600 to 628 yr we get -11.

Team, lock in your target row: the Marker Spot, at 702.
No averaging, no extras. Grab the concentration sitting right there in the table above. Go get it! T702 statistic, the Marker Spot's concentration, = 2.4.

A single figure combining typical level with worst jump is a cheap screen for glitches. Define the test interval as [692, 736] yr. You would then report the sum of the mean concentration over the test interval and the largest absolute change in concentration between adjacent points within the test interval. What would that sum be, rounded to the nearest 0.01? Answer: 2.70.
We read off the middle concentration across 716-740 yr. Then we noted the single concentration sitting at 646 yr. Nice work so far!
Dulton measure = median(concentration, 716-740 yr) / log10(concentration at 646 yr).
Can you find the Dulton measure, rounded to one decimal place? 7.2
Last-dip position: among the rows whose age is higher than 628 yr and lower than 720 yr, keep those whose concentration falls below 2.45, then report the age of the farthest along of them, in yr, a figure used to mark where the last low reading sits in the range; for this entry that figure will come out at 710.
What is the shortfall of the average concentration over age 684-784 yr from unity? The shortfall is -1.6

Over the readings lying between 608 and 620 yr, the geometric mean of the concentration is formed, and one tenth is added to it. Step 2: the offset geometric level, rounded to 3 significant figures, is 2.23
